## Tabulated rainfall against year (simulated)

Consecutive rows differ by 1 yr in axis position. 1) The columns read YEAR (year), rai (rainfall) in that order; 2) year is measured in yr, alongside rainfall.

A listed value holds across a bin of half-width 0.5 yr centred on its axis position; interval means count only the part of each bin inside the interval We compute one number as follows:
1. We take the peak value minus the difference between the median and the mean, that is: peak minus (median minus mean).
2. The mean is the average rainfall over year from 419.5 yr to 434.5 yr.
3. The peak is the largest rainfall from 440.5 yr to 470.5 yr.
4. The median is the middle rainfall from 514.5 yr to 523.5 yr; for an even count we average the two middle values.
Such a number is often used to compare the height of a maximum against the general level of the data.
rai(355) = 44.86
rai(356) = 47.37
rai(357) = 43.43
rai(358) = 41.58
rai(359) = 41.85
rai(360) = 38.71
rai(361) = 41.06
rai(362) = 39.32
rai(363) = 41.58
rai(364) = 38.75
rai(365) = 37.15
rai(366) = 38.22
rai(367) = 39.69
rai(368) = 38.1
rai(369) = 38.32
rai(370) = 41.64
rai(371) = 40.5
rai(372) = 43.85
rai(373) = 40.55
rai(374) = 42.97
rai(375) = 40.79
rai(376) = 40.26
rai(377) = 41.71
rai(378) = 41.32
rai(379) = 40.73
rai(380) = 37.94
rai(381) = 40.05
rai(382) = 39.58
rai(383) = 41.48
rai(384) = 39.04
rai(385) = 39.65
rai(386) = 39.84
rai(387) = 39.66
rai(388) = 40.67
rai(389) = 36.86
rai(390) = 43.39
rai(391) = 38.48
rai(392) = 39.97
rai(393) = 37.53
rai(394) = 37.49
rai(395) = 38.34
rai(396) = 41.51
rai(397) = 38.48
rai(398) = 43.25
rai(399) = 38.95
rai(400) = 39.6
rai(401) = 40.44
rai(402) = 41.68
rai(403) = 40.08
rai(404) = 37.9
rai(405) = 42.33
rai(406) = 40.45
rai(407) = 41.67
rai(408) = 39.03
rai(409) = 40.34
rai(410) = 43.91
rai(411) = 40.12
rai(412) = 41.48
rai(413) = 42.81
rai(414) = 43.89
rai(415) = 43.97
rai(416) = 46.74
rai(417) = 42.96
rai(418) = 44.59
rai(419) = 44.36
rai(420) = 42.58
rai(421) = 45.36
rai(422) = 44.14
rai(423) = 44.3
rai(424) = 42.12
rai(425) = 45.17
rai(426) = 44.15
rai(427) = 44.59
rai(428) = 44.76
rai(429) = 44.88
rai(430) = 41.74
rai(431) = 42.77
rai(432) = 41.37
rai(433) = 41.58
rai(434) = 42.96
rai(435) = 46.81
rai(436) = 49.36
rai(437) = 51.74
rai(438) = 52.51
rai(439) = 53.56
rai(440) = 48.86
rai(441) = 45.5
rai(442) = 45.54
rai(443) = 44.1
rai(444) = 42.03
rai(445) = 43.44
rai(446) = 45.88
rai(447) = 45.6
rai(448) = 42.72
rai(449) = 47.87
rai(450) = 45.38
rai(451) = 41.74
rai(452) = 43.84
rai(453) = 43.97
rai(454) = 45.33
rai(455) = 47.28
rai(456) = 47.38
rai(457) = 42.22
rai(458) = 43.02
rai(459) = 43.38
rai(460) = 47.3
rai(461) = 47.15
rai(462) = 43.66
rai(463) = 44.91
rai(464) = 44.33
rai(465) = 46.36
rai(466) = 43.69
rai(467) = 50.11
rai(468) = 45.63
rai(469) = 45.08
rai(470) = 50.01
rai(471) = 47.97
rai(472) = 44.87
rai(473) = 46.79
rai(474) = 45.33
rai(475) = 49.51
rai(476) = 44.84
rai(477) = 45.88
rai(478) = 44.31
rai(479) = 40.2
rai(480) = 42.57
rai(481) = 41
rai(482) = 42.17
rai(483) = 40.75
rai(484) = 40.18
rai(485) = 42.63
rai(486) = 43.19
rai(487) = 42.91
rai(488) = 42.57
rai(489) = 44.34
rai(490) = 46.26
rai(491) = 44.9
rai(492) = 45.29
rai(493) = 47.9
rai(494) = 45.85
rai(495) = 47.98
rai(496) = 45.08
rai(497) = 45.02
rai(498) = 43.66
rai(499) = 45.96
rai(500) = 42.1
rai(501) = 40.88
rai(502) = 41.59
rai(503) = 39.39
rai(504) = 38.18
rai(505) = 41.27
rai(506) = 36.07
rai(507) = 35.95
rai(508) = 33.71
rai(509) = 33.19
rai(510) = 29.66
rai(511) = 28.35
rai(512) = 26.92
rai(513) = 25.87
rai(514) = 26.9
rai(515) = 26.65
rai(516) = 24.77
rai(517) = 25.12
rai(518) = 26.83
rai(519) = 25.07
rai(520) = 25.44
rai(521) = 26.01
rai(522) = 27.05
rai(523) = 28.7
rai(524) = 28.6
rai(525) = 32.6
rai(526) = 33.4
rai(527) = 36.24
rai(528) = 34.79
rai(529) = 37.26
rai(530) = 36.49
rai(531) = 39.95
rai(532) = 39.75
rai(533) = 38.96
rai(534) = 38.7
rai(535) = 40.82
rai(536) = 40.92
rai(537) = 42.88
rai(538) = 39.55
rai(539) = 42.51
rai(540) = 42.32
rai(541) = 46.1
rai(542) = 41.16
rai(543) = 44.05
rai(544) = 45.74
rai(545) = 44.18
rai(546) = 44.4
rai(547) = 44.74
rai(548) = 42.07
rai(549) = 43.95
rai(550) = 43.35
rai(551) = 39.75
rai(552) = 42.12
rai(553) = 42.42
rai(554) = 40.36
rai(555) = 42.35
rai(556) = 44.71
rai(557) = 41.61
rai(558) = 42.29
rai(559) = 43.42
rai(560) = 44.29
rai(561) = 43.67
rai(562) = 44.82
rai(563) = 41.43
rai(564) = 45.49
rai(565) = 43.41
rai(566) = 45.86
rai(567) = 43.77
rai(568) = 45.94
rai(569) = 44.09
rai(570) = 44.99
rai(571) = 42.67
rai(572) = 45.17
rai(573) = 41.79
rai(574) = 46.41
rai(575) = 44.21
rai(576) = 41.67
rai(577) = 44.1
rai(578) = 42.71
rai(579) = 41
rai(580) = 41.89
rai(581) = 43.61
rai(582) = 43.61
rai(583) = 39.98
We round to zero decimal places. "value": 68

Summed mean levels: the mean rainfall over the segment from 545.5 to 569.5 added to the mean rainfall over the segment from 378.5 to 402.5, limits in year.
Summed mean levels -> 83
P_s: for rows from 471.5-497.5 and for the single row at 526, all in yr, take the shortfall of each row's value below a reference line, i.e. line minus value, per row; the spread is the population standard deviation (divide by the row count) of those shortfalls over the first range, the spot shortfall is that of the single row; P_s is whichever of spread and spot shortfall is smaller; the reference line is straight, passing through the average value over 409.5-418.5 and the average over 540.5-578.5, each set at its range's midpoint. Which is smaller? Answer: 2.4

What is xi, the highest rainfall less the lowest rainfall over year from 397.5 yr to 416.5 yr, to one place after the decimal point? 8.8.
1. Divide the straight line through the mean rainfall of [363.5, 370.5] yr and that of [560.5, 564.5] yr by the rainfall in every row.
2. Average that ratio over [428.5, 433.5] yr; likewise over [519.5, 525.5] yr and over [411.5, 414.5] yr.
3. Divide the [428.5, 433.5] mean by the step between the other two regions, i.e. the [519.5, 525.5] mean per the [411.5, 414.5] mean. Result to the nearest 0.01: 0.58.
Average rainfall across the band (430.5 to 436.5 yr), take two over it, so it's 0.0453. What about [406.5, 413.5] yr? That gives 0.0484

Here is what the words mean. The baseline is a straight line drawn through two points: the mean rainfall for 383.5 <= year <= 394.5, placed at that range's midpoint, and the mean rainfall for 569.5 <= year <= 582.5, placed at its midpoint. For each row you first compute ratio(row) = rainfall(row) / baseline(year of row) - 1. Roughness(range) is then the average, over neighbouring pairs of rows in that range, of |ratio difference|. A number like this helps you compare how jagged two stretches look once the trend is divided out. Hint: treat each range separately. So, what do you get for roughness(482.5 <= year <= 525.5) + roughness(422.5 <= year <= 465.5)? 0.0830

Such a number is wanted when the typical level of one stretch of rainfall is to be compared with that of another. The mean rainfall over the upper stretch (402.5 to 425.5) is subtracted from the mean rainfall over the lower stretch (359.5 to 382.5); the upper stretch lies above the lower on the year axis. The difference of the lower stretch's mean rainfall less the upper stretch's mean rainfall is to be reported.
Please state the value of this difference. -3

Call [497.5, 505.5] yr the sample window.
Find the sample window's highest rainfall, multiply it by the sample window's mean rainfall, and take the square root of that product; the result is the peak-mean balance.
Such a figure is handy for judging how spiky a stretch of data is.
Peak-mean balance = 44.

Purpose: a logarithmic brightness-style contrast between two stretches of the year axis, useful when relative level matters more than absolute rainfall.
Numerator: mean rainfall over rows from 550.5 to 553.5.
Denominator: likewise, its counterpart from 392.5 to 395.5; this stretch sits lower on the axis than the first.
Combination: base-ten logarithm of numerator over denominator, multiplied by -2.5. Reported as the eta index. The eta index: -0.10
